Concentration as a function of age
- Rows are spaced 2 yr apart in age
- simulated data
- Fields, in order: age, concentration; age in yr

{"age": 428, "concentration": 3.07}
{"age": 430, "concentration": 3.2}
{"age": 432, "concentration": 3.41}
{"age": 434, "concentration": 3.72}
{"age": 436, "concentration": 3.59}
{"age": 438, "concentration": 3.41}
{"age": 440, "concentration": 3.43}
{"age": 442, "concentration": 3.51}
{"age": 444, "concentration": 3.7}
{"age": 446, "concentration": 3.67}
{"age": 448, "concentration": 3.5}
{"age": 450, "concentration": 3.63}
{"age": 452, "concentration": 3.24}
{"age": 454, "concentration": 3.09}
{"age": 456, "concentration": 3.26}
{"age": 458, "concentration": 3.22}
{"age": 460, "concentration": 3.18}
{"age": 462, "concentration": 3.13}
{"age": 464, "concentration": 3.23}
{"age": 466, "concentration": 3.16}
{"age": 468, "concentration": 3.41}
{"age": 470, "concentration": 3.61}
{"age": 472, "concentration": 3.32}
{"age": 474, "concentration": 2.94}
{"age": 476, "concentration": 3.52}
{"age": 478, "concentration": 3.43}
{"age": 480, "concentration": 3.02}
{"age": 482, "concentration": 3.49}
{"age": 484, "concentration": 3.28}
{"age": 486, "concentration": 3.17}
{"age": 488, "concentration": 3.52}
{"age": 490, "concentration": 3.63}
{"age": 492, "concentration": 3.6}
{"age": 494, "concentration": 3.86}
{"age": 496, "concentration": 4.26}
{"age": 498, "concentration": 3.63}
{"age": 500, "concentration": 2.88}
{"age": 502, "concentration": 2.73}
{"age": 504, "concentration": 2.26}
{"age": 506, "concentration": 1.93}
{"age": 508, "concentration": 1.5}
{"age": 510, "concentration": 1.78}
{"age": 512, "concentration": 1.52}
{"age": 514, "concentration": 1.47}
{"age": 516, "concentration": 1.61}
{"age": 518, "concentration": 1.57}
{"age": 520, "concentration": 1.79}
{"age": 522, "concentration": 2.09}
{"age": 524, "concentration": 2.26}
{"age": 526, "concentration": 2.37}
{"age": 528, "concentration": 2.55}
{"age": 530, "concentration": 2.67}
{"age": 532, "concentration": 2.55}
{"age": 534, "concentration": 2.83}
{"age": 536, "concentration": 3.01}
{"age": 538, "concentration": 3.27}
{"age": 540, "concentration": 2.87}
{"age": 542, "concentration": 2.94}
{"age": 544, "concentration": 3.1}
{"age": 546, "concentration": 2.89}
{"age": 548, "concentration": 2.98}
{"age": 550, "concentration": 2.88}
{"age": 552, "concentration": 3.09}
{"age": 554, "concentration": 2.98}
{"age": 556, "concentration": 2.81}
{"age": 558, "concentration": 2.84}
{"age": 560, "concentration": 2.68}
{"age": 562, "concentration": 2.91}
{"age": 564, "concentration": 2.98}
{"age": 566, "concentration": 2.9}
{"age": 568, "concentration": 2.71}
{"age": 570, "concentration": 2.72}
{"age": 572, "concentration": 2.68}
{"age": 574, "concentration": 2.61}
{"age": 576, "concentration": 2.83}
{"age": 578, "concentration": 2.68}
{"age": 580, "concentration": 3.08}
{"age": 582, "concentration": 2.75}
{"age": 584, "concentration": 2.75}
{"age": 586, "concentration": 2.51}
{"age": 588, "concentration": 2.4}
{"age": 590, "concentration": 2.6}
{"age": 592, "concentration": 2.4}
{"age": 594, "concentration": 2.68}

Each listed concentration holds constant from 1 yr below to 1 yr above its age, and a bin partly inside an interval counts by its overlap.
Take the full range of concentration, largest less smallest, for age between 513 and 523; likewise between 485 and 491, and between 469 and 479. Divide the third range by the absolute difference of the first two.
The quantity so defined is 4.2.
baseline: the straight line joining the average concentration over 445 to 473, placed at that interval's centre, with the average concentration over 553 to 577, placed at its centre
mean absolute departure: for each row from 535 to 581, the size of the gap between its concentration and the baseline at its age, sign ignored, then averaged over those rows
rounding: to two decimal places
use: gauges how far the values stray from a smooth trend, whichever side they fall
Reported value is 0.11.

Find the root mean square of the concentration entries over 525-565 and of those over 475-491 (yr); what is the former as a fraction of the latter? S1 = 0.85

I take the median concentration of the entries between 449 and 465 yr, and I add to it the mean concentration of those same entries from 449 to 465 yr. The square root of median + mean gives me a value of 2.54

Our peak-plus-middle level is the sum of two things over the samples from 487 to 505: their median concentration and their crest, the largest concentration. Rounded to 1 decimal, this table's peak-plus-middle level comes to 7.9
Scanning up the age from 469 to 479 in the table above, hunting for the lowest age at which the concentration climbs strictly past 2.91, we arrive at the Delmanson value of 470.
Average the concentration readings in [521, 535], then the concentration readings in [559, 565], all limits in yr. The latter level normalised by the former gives 1.2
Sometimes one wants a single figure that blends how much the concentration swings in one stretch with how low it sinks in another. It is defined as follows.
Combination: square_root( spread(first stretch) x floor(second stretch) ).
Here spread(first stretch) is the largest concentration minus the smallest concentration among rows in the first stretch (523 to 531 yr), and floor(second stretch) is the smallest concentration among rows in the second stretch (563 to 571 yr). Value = 1.1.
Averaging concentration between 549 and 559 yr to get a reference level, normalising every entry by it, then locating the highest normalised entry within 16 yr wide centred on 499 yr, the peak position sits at 496 yr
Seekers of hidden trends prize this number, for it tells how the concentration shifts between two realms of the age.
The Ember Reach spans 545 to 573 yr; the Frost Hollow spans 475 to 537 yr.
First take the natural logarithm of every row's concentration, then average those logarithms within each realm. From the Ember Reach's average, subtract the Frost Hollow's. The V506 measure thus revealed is 0.10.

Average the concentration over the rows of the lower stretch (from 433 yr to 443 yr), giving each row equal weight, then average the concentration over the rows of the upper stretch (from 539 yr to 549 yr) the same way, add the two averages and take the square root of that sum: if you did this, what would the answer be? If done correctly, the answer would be 2.55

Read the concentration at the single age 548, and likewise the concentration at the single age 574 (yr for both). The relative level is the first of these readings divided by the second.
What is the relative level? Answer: 1.14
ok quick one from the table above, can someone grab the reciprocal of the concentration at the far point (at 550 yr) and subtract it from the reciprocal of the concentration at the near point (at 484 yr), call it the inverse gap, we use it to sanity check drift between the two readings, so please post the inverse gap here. -0.042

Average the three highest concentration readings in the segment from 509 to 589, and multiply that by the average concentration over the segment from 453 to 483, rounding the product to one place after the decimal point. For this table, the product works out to 10.3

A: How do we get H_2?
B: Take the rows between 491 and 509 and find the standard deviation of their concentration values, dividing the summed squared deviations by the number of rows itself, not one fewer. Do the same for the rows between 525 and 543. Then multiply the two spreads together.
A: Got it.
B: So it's 0.23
